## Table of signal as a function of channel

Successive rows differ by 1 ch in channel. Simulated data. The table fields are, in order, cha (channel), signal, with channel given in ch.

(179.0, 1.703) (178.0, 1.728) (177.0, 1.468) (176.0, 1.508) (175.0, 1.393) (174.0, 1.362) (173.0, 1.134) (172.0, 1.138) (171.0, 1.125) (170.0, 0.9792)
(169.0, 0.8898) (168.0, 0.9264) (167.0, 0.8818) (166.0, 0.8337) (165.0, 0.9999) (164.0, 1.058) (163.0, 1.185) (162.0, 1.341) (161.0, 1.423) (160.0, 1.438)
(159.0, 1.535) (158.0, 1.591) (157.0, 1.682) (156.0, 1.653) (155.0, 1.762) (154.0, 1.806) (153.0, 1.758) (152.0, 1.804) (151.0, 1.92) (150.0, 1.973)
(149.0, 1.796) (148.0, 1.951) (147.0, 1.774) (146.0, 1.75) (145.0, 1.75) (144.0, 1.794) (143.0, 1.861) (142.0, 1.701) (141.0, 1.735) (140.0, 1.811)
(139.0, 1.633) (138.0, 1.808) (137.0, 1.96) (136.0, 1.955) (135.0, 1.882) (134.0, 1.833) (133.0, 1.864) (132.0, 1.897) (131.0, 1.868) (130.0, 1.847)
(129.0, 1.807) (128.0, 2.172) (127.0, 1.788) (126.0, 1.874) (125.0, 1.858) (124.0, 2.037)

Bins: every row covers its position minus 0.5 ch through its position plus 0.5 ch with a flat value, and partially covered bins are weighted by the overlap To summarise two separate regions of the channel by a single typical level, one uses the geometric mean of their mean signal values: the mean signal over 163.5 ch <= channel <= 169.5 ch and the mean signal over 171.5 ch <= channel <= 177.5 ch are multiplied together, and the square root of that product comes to 1.11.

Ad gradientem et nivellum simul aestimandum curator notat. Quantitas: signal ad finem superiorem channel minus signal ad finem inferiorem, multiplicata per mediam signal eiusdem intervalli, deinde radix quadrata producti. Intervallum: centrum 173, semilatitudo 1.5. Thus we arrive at 0.52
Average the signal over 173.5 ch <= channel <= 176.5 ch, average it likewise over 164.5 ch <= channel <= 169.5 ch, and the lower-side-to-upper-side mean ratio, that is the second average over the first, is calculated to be 0.64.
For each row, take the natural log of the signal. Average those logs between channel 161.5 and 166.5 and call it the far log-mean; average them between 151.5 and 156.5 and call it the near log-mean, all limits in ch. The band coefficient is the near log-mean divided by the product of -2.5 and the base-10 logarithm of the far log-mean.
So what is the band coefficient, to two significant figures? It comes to 0.19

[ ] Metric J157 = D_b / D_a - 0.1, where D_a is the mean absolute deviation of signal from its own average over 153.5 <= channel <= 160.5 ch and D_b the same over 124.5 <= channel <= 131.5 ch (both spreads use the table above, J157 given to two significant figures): 0.71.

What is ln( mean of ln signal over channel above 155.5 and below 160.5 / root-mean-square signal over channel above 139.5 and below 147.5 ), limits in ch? -1.4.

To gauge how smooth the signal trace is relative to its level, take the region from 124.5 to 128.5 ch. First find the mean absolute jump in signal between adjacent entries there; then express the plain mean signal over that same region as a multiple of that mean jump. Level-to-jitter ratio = 12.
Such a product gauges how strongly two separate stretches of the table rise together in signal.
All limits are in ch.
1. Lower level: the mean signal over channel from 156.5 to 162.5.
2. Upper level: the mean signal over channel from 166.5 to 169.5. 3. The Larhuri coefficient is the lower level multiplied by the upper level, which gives 1.35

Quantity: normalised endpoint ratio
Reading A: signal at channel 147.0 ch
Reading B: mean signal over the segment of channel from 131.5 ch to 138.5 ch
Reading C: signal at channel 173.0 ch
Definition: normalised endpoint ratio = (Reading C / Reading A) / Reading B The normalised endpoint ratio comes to 0.339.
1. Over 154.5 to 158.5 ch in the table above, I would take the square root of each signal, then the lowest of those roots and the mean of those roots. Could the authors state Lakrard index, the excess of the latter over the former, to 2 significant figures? 0.031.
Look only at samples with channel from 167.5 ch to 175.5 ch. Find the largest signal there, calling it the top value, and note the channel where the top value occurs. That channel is 175.0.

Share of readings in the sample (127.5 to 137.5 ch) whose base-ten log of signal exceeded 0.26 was 0.90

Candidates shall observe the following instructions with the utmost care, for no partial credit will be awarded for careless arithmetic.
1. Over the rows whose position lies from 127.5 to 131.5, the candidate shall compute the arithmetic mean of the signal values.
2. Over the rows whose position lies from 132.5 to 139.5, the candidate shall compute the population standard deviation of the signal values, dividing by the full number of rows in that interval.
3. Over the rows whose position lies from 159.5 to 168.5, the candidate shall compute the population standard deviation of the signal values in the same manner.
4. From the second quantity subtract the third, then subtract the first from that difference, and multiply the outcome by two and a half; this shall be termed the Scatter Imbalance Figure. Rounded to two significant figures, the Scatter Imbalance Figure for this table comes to -5.1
